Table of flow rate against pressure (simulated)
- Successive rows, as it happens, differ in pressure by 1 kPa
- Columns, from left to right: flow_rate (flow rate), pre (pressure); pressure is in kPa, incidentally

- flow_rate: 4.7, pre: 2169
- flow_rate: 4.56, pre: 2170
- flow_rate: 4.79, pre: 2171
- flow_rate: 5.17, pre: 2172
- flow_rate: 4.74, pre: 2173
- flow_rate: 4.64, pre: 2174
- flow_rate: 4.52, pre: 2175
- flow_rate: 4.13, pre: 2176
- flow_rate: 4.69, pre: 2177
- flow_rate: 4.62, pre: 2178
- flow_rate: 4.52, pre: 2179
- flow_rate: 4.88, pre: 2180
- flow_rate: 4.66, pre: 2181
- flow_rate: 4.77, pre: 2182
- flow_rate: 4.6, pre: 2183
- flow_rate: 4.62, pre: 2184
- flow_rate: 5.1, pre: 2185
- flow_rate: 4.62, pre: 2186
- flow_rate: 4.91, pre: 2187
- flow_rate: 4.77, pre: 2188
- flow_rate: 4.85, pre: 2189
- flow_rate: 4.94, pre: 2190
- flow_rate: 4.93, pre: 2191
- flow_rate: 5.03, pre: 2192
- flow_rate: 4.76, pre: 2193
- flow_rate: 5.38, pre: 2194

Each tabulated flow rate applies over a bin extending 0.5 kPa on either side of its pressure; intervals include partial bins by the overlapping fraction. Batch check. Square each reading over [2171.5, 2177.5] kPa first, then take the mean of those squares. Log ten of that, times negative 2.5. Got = -3.34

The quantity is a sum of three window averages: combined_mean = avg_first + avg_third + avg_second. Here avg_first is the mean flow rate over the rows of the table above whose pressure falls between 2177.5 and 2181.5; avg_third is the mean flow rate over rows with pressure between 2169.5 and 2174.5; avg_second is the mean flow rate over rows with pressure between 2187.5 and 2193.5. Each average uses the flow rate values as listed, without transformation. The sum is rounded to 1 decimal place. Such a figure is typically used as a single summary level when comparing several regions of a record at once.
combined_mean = 14.3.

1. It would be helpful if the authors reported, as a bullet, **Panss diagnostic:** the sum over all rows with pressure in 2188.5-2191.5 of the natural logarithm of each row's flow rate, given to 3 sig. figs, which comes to 4.77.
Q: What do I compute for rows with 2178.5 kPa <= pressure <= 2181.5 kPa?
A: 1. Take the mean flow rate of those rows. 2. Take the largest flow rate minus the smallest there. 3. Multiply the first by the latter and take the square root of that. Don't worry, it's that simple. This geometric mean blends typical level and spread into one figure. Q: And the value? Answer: 1.30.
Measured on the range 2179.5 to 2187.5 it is 1.54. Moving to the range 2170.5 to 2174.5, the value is 1.60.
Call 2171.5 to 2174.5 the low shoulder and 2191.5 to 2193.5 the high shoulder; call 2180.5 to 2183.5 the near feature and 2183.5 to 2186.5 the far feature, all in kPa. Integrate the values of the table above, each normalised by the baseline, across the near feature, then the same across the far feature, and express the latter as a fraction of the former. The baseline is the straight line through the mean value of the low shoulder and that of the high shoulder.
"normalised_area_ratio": 1.02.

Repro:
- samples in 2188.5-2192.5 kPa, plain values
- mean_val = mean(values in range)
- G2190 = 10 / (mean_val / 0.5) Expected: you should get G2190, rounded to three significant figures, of 1.01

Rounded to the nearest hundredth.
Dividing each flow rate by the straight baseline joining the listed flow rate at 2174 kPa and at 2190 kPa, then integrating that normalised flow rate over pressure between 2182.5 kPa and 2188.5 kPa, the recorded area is 5.89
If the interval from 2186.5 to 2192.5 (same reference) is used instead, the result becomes 5.97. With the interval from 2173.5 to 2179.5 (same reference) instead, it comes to 5.79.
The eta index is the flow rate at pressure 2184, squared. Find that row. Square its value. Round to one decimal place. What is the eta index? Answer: 21.3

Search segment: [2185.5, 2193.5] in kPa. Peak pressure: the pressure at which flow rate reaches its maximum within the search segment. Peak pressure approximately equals 2192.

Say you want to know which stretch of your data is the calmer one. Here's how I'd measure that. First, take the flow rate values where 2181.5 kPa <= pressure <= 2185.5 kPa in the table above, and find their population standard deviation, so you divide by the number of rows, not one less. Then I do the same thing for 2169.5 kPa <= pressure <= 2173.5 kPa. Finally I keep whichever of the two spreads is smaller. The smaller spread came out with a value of 0.20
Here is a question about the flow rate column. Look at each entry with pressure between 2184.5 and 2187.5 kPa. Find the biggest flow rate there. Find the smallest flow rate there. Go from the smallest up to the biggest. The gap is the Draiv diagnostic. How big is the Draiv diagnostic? 0.48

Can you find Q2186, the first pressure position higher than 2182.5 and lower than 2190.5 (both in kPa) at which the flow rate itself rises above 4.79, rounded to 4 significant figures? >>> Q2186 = 2185 kPa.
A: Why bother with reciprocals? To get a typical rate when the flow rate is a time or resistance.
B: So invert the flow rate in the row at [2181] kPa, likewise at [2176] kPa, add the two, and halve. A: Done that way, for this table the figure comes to 0.228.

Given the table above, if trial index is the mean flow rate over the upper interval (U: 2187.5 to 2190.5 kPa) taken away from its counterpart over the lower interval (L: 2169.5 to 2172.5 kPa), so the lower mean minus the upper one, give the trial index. -0.01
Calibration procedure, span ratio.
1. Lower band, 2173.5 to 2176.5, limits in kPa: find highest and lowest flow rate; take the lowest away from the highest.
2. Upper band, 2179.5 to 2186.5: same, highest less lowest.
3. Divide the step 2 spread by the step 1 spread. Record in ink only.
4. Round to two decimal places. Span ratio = 0.98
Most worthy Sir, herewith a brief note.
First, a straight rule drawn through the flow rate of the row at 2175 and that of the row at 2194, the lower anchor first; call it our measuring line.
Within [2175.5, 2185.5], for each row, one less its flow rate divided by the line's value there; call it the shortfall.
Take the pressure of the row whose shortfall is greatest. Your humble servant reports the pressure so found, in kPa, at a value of 2176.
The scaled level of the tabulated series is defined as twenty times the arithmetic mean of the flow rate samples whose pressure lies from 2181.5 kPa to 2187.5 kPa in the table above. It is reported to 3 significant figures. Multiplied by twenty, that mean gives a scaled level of 95.4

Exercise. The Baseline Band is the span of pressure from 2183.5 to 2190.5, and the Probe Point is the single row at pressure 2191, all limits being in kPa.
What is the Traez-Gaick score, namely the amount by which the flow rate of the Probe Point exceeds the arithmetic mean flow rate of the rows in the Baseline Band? 0.10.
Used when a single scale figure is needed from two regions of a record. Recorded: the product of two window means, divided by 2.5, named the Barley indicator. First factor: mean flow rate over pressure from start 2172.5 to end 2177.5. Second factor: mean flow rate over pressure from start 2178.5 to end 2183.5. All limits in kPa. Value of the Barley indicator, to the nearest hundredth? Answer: 8.52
